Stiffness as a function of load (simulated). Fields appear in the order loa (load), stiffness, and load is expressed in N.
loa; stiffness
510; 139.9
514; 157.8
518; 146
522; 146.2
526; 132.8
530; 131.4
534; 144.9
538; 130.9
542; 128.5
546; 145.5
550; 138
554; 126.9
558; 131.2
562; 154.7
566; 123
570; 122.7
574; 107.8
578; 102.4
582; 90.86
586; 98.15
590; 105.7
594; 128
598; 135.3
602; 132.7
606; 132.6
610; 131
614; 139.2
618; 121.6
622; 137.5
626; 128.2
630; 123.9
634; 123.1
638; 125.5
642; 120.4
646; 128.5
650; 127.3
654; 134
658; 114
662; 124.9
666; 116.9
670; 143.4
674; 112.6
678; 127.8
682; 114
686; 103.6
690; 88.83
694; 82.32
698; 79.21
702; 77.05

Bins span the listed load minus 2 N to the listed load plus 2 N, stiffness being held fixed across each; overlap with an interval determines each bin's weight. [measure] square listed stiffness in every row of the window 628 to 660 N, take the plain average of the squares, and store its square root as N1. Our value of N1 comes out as 125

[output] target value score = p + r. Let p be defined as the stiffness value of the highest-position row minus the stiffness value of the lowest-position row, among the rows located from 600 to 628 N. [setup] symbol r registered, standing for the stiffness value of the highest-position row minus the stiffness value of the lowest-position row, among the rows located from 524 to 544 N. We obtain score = -9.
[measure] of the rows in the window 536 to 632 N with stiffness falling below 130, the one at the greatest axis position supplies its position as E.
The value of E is 630 N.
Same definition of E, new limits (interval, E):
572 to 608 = 594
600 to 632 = 630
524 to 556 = 554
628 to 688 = 686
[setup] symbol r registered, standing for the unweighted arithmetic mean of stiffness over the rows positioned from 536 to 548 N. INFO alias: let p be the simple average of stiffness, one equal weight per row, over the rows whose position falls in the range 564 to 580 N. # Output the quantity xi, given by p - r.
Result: -21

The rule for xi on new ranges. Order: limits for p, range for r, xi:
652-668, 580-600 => 11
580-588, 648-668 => -29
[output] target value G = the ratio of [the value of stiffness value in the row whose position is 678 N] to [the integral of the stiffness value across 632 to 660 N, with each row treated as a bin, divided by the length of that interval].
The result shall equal 1.02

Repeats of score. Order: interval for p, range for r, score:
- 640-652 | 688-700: -3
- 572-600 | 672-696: -3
